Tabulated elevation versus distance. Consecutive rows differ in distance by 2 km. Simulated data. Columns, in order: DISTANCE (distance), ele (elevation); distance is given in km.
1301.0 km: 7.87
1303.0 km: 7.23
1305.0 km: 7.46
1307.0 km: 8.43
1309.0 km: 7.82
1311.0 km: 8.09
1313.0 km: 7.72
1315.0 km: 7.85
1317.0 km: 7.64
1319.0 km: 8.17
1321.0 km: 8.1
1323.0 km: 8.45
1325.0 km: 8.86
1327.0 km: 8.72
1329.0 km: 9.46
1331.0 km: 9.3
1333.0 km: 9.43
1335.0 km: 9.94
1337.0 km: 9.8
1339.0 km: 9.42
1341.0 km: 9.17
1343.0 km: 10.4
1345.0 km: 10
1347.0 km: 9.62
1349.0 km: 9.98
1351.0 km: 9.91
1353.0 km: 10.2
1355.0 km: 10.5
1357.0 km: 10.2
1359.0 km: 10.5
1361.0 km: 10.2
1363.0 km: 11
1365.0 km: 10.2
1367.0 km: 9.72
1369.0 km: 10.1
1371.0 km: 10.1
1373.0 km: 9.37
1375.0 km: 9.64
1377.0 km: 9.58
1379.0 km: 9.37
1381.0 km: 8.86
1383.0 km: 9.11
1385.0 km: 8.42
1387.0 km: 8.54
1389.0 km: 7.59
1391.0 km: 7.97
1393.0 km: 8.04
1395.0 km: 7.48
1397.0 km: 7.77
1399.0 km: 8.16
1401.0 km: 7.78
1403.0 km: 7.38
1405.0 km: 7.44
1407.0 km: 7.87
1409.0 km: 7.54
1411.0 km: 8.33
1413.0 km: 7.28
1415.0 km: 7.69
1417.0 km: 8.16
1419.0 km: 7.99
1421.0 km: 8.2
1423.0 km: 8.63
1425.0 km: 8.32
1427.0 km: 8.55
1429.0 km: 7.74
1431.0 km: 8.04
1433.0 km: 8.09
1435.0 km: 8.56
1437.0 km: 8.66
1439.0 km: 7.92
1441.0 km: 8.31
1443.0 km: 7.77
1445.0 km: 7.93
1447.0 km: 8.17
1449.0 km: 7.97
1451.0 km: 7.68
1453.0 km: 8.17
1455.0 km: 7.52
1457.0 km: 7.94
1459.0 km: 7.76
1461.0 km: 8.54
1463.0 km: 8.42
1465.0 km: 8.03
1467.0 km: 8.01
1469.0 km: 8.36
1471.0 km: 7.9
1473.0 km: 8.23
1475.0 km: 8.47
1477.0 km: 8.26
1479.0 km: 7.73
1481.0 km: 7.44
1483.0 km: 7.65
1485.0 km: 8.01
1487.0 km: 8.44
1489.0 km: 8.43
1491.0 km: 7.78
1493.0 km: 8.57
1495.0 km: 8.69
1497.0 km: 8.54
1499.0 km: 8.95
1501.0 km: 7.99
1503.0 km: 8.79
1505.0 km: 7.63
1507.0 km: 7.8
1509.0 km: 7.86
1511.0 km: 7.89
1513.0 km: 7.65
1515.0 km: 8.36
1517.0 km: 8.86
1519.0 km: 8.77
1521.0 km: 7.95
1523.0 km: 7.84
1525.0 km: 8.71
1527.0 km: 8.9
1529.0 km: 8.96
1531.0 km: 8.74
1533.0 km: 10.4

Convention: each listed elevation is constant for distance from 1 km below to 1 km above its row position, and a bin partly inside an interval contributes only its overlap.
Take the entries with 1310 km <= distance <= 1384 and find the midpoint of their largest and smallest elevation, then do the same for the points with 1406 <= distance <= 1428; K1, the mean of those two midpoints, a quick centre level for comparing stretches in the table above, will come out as 8.6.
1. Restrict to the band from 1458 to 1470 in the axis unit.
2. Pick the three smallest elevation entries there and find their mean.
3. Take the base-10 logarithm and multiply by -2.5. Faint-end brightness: -2.25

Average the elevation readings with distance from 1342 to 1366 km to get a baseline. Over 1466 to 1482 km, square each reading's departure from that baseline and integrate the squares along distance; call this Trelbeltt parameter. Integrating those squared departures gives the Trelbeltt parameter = 77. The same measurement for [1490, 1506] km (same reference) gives 59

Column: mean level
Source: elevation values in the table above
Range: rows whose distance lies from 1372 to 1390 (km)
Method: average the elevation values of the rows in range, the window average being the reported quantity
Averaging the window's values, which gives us 8.94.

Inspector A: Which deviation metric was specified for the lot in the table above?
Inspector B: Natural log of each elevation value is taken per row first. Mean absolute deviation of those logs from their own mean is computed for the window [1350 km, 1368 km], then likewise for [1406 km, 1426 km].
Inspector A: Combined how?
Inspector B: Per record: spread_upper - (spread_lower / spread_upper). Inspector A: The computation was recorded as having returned -0.58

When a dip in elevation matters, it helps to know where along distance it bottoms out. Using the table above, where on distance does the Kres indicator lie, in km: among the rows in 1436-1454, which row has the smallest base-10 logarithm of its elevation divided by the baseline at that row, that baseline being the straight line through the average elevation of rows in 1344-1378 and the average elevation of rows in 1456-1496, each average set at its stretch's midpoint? 1443.0 km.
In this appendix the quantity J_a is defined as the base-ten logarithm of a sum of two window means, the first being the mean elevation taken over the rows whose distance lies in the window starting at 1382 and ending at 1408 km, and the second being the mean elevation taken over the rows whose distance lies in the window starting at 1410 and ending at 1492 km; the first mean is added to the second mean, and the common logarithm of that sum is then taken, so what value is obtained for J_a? 1.205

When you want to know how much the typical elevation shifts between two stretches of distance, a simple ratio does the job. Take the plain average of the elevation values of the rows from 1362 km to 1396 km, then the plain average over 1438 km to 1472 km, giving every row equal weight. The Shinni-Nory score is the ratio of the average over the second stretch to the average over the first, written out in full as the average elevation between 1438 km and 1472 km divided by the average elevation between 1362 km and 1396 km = 0.88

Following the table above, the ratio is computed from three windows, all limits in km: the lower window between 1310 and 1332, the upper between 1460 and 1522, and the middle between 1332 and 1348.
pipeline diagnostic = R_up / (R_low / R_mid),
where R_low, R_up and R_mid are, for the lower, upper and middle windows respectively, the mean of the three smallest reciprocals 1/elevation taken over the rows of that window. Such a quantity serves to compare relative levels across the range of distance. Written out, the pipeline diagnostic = 0.1026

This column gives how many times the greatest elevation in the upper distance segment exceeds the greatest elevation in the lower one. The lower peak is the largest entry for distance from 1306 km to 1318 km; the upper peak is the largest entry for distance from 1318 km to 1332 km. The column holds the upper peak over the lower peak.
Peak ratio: 1.12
